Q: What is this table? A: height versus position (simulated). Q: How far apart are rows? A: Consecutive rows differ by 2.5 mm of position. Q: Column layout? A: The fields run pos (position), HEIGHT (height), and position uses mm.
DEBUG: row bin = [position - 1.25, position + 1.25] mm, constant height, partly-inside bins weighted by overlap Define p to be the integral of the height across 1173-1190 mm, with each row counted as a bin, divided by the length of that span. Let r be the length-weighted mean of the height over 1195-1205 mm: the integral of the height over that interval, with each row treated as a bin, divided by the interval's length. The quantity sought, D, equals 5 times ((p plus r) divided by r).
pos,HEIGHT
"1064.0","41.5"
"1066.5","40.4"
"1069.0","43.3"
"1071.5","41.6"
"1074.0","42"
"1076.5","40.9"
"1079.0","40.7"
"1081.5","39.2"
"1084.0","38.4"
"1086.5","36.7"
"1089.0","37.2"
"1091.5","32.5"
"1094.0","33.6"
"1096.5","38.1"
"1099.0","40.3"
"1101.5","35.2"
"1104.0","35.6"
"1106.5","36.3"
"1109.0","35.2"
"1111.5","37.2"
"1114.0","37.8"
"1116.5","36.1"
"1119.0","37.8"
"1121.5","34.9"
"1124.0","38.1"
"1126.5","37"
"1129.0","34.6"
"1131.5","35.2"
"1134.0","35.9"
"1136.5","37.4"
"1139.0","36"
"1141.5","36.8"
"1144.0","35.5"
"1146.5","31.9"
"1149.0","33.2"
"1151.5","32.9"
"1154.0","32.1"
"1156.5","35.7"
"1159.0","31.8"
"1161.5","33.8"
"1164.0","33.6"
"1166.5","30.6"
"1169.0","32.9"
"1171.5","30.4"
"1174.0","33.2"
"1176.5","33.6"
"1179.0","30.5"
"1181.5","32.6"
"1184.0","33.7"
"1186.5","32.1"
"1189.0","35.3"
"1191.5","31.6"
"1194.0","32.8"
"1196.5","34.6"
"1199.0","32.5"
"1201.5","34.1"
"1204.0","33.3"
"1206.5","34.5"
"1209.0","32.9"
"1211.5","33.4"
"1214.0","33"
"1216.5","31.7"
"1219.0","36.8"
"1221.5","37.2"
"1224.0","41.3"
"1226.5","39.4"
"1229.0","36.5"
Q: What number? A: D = 9.9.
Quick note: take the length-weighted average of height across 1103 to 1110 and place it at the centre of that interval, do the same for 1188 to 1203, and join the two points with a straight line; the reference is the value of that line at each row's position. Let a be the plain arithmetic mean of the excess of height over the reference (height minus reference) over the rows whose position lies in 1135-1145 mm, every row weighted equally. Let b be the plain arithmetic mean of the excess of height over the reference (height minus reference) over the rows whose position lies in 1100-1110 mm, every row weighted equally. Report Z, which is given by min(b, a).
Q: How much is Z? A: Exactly -0.2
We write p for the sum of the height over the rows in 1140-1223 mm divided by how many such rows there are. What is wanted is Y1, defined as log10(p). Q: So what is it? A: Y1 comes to 1.52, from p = 33.4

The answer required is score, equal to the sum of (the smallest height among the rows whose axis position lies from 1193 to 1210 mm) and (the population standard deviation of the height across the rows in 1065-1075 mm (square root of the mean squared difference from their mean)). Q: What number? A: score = 33.5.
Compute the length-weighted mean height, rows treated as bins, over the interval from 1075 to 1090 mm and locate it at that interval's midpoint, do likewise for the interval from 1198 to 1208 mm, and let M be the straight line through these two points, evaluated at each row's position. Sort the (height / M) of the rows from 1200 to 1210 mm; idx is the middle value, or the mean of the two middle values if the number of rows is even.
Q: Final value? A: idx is 1.00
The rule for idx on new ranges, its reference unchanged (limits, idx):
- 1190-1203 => 0.96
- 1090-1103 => 0.92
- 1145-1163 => 0.92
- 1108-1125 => 0.99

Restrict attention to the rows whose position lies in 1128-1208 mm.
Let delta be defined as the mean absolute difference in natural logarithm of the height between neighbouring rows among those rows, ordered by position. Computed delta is 0.055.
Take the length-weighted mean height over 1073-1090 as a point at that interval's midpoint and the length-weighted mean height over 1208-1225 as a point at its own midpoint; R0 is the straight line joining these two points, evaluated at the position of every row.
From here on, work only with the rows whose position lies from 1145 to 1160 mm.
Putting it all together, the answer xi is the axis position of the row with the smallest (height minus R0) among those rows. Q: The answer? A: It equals 1146.5 mm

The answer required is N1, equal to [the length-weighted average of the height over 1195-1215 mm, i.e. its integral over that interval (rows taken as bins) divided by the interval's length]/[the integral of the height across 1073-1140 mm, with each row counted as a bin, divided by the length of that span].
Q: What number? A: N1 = 0.91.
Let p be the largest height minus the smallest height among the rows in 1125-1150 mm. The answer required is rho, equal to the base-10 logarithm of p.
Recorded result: 0.74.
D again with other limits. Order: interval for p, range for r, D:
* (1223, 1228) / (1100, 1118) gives 10.5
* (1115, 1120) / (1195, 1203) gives 10.5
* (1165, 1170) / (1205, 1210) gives 9.7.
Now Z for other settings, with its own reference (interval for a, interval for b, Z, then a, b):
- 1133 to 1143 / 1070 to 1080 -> 1.6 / 1.6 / 4.8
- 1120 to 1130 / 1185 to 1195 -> -0.6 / 0.9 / -0.6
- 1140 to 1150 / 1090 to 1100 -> -0.4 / -0.4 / 0.1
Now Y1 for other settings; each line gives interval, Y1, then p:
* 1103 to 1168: 1.55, 35.1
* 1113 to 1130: 1.56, 36.6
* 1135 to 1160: 1.54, 34.3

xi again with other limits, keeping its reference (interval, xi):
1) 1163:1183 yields 1171.5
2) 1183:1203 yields 1191.5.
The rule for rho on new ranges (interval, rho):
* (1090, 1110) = 0.89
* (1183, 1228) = 0.99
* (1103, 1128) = 0.51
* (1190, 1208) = 0.48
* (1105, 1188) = 0.89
